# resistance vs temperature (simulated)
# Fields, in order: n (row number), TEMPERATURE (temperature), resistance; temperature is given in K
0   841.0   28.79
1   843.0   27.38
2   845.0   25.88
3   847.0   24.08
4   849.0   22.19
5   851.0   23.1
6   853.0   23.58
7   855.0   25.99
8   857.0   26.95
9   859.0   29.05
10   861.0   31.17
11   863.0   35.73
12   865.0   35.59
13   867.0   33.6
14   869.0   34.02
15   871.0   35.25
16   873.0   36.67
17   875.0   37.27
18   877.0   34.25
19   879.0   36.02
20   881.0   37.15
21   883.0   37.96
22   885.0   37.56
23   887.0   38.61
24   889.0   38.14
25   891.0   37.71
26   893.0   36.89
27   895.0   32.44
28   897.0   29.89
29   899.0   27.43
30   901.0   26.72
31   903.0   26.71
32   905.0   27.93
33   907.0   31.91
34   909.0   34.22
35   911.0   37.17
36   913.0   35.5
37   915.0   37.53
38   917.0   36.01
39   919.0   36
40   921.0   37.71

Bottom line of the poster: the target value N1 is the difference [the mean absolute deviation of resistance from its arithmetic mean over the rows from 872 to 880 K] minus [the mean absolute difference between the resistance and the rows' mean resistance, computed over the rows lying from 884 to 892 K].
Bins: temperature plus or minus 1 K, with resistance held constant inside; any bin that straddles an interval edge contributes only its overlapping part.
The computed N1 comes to 0.55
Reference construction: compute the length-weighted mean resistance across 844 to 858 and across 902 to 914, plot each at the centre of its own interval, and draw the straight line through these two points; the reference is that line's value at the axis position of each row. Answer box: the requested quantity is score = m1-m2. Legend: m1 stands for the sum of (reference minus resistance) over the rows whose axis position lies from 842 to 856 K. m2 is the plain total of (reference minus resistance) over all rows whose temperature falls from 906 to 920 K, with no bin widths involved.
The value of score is 16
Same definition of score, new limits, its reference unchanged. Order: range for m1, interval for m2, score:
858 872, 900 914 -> -54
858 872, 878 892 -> 10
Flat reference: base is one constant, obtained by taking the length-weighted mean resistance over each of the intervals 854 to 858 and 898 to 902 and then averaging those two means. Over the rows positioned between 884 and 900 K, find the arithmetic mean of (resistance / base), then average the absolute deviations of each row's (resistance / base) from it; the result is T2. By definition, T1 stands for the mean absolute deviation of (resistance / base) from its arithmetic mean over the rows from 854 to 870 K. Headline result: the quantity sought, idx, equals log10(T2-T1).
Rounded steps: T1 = 0.12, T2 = 0.138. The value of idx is -1.8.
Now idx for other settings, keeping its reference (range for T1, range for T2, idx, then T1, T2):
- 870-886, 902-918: -1.1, 0.04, 0.127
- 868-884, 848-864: -1.1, 0.04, 0.133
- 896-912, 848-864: -1.8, 0.12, 0.133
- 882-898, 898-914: -1.3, 0.09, 0.140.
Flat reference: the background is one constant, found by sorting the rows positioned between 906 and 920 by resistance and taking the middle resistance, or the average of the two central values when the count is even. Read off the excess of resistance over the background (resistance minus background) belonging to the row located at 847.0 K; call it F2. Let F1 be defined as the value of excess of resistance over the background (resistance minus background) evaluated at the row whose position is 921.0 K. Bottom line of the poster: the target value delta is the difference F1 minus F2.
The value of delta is 13.6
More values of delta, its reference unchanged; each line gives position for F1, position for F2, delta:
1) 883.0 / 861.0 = 6.8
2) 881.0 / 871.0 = 1.9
